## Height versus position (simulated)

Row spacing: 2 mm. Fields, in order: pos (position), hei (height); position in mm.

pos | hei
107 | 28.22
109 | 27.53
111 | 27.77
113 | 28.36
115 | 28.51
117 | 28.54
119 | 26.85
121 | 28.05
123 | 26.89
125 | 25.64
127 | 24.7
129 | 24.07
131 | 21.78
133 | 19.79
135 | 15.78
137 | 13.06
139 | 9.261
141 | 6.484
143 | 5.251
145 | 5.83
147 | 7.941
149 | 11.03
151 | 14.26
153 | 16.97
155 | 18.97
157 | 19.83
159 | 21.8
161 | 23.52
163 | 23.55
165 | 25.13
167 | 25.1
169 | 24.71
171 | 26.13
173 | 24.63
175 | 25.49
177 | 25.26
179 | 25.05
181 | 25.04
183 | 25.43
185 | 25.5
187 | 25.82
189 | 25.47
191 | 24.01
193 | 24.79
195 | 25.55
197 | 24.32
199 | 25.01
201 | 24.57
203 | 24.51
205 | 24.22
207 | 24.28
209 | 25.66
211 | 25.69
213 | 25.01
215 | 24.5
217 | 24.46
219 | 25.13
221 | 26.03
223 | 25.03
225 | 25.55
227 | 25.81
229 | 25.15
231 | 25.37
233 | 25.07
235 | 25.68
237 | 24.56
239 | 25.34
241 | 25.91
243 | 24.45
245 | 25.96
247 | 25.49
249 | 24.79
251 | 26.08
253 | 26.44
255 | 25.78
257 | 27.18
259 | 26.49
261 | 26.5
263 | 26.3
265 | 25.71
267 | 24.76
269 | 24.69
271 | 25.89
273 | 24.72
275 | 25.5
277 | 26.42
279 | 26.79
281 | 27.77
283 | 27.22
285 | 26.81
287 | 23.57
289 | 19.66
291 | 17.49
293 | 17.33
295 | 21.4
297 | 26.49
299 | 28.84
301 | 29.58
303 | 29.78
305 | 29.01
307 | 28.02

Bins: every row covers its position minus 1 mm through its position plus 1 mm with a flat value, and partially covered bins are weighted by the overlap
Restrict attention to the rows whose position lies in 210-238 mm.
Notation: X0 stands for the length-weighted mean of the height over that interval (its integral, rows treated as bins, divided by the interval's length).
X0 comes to 25.2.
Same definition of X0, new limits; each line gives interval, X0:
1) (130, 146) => 12.2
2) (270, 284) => 26.3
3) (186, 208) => 24.8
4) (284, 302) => 23.5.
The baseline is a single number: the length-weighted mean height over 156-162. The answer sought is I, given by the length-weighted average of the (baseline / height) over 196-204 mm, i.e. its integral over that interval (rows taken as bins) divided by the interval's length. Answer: 0.883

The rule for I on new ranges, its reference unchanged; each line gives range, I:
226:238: 0.860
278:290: 0.871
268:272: 0.859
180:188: 0.853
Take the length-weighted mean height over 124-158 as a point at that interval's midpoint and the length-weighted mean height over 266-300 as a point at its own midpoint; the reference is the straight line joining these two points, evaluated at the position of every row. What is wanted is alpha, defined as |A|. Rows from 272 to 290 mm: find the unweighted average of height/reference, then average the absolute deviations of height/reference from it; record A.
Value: 0.078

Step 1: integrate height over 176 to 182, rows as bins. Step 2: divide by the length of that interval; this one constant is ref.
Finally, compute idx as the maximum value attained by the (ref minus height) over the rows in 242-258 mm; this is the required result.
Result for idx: 0.67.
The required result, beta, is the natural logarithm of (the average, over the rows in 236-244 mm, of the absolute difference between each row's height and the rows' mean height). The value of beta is -0.58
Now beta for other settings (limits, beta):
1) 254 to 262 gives -1.04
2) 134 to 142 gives 1.19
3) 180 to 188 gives -1.55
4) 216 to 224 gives -0.84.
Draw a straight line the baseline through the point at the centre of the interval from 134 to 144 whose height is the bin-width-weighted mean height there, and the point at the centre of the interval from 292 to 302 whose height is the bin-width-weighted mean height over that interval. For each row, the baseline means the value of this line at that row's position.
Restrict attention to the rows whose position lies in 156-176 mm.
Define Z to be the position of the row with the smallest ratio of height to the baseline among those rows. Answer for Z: 157 mm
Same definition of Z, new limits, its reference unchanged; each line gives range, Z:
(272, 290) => 289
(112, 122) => 119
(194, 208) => 207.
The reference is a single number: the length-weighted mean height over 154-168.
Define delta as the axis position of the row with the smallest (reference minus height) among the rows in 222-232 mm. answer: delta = 227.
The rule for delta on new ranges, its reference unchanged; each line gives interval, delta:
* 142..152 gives 151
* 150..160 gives 159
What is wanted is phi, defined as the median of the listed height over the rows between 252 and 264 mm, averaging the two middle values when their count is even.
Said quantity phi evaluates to 26.5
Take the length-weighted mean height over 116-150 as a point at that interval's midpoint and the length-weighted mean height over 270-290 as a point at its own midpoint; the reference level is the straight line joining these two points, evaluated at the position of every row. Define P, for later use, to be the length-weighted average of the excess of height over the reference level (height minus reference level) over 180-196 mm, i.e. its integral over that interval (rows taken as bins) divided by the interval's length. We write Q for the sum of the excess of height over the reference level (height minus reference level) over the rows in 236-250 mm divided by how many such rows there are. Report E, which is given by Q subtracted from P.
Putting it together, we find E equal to 3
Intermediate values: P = 4.6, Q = 1.7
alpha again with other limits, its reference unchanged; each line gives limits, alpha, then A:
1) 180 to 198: 0.042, 0.04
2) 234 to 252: 0.025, 0.02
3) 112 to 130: 0.134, 0.13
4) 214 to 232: 0.017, 0.02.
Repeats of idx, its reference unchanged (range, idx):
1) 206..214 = 0.84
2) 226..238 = 0.56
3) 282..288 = 1.55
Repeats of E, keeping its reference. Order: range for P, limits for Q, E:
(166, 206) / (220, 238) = 2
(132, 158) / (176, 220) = -10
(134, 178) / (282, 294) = 3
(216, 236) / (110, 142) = -2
